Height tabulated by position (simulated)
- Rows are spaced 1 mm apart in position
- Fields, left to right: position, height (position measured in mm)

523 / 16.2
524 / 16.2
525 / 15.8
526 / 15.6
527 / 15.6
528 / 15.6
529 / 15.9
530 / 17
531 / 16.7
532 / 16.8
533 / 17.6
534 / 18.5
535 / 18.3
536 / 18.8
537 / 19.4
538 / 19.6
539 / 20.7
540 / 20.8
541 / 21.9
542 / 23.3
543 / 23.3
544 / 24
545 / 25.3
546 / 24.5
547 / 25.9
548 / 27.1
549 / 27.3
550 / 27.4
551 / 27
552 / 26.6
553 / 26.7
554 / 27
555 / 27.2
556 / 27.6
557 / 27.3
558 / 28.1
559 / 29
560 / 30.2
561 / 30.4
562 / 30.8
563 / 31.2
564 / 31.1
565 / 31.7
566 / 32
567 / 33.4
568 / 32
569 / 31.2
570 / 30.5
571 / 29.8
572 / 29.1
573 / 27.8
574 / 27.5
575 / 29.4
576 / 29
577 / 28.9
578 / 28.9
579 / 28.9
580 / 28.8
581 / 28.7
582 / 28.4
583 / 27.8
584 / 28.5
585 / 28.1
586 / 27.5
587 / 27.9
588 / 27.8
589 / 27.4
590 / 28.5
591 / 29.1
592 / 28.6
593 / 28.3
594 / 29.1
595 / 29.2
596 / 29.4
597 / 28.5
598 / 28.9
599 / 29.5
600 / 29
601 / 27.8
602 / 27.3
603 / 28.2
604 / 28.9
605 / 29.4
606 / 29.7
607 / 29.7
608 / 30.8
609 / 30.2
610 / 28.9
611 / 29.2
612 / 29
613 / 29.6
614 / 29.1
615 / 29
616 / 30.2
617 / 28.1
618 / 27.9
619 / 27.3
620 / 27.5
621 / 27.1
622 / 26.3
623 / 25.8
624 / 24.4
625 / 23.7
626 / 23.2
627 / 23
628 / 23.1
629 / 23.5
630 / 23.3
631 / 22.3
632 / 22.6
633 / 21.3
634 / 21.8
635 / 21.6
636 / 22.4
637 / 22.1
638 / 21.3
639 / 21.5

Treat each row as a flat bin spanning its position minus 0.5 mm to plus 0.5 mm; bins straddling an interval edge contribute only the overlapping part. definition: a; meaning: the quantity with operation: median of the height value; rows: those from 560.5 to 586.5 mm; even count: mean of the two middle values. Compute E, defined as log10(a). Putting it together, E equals 1.463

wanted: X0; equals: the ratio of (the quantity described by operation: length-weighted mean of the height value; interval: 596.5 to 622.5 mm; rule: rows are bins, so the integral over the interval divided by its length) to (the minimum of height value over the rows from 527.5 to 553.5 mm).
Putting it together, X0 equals 1.84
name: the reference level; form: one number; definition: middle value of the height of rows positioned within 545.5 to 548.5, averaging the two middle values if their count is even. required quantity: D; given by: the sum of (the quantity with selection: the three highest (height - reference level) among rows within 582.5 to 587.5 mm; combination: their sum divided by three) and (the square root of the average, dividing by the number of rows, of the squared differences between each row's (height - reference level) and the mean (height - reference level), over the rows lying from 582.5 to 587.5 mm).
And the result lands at 2.6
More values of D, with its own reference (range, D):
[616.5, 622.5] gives 2.5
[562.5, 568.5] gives 7.3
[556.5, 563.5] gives 6.3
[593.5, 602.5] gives 4.2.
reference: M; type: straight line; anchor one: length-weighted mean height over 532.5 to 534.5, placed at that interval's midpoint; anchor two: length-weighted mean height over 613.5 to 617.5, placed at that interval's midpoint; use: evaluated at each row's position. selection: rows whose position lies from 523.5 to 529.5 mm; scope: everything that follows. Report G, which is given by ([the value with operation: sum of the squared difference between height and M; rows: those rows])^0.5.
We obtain 3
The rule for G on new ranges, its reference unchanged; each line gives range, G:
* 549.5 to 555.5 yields 16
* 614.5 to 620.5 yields 4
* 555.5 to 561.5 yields 18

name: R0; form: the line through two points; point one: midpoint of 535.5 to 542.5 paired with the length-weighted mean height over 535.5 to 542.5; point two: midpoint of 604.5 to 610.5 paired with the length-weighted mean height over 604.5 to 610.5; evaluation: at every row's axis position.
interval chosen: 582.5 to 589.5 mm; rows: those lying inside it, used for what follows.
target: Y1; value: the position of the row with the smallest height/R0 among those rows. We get 589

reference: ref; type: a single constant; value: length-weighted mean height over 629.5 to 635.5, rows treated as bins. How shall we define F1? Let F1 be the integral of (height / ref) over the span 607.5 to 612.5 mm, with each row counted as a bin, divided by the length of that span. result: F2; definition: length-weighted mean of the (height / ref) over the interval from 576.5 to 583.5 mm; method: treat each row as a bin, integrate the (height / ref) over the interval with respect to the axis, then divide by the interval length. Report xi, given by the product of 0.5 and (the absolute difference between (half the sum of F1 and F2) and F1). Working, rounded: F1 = 1.34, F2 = 1.29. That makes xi 0.011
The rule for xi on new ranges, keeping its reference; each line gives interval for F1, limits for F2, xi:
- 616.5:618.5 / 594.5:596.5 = 0.015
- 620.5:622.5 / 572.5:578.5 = 0.021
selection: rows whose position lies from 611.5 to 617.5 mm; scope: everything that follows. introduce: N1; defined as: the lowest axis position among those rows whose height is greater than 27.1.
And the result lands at 612 mm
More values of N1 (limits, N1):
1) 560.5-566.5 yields 561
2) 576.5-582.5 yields 577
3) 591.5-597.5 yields 592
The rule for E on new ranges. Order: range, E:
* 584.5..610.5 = 1.461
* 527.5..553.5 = 1.329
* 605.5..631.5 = 1.442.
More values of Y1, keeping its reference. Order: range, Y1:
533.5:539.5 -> 535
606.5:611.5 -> 610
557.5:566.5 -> 558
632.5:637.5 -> 633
